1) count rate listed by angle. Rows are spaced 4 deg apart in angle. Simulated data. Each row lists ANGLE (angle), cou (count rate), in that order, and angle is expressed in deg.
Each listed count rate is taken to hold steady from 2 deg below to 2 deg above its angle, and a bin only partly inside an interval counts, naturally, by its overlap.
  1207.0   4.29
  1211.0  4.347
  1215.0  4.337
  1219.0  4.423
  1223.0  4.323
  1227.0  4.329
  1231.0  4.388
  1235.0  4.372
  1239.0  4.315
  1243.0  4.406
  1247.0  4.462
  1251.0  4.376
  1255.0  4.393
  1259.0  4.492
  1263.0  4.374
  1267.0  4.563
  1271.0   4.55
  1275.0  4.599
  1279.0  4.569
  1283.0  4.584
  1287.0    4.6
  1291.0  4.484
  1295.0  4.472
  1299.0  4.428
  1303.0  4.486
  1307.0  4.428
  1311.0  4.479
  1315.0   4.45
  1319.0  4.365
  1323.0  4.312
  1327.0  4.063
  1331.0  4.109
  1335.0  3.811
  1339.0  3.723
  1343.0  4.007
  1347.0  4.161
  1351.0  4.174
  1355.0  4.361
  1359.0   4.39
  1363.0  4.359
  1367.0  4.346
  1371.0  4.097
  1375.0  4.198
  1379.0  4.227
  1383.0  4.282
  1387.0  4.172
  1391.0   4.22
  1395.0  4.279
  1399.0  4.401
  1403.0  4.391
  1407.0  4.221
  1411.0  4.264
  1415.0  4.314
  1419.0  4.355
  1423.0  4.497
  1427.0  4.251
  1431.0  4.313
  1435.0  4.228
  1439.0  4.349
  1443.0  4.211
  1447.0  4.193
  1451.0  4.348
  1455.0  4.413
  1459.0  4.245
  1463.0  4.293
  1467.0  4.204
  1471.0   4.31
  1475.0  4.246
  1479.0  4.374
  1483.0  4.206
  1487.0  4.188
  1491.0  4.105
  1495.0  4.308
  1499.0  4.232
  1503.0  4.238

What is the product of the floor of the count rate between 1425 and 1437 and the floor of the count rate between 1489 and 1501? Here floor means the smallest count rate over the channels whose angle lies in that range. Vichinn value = 17.4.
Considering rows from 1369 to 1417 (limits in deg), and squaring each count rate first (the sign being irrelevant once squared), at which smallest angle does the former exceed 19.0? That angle 1399.0 deg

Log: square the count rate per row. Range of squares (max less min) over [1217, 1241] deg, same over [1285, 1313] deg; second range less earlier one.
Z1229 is 0.61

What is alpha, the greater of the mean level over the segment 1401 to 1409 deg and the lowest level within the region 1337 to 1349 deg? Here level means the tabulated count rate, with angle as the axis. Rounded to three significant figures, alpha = 4.31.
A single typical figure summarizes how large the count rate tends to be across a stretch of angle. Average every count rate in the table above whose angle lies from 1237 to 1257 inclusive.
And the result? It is 4.39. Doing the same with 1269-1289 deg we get 4.58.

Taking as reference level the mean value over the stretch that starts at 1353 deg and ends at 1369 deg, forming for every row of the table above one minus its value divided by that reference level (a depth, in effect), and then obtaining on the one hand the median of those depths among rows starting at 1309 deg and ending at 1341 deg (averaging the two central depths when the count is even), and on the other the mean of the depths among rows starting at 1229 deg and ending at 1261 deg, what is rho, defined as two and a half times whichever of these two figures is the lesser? -0.021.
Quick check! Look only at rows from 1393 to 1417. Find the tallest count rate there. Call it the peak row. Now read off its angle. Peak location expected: 1399.0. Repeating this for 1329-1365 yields 1359.0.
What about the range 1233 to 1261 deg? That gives 1259.0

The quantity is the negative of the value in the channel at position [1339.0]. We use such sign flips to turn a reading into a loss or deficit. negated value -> -3.72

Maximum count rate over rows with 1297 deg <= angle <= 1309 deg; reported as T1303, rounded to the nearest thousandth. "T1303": 4.486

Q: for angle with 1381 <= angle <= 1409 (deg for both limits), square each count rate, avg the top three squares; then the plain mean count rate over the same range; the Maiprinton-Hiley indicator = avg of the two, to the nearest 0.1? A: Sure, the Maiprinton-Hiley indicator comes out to 11.6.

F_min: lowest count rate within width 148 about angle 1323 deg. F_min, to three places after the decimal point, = 3.723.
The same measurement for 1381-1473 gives 4.172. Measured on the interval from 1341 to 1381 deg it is 4.007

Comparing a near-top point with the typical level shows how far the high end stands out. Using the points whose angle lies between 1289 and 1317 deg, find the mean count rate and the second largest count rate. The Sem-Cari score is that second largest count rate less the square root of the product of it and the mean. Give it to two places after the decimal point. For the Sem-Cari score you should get 0.01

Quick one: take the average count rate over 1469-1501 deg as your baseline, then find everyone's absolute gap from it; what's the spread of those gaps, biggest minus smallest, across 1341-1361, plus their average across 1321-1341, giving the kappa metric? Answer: 0.436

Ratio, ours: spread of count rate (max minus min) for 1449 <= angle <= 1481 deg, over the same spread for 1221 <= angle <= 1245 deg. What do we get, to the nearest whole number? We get 2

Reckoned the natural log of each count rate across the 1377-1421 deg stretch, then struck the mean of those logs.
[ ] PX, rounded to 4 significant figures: 1.455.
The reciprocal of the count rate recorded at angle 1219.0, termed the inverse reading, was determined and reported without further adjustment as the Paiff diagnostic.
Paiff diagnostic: 0.226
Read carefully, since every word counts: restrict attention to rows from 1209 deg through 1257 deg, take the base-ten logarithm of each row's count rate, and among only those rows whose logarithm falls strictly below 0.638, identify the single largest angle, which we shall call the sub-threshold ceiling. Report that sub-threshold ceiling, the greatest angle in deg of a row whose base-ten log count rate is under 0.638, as 1239.0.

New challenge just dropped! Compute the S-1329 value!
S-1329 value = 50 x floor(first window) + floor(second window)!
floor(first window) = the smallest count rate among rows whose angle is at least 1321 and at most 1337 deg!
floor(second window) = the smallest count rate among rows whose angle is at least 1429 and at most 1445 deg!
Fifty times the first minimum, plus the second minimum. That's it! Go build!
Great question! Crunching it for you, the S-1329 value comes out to 195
